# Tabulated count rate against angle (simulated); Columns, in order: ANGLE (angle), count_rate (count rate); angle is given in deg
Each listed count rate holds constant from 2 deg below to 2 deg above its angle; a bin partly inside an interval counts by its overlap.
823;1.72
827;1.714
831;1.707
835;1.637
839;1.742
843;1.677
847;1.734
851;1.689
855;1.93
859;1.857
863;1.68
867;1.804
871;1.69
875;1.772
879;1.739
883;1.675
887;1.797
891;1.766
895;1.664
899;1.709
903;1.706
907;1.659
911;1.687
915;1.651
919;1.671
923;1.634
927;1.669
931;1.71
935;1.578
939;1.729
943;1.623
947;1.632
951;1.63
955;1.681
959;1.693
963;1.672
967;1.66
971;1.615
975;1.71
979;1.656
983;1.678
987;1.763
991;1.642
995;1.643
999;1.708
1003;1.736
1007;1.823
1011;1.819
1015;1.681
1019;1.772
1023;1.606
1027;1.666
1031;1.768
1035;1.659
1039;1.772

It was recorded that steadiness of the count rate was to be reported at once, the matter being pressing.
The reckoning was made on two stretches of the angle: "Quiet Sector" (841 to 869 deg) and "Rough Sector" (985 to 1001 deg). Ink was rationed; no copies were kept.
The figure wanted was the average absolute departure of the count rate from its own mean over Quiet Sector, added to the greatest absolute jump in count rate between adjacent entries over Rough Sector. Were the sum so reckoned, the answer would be 0.20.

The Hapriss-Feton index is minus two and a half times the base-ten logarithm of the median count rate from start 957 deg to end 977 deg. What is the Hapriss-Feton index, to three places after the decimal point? -0.558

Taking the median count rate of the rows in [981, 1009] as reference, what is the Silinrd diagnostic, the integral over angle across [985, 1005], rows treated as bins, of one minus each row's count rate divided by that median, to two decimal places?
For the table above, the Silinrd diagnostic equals 0.11 deg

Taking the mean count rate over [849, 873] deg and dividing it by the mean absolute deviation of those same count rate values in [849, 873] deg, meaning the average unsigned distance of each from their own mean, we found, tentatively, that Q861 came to 20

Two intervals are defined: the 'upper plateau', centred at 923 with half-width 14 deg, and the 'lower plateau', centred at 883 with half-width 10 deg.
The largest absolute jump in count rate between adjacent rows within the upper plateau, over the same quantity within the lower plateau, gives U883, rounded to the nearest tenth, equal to 1.1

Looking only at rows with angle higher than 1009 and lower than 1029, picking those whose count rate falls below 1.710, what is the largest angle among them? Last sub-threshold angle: 1027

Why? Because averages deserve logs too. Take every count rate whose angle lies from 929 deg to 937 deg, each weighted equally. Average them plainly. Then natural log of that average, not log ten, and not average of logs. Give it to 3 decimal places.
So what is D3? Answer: 0.497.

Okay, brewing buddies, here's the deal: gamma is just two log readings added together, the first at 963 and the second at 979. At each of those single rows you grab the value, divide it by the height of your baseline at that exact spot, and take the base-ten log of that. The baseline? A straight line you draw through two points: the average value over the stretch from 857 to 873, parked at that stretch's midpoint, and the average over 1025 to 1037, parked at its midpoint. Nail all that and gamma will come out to -0.028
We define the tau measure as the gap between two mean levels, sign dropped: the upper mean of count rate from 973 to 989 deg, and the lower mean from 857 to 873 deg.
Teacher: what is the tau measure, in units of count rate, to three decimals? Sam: 0.056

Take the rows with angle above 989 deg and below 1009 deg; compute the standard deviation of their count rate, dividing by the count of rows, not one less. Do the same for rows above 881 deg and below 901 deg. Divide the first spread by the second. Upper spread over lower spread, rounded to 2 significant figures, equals 1.3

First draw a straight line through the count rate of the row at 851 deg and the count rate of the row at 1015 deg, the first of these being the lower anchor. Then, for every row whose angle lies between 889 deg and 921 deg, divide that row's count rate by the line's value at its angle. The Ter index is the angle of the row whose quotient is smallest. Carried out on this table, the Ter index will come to 915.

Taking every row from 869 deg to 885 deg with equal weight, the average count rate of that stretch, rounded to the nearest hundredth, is 1.72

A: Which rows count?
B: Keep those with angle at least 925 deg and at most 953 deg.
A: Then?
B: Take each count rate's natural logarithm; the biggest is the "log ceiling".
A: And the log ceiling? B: 0.55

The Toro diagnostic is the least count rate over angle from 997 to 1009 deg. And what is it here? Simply 1.708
